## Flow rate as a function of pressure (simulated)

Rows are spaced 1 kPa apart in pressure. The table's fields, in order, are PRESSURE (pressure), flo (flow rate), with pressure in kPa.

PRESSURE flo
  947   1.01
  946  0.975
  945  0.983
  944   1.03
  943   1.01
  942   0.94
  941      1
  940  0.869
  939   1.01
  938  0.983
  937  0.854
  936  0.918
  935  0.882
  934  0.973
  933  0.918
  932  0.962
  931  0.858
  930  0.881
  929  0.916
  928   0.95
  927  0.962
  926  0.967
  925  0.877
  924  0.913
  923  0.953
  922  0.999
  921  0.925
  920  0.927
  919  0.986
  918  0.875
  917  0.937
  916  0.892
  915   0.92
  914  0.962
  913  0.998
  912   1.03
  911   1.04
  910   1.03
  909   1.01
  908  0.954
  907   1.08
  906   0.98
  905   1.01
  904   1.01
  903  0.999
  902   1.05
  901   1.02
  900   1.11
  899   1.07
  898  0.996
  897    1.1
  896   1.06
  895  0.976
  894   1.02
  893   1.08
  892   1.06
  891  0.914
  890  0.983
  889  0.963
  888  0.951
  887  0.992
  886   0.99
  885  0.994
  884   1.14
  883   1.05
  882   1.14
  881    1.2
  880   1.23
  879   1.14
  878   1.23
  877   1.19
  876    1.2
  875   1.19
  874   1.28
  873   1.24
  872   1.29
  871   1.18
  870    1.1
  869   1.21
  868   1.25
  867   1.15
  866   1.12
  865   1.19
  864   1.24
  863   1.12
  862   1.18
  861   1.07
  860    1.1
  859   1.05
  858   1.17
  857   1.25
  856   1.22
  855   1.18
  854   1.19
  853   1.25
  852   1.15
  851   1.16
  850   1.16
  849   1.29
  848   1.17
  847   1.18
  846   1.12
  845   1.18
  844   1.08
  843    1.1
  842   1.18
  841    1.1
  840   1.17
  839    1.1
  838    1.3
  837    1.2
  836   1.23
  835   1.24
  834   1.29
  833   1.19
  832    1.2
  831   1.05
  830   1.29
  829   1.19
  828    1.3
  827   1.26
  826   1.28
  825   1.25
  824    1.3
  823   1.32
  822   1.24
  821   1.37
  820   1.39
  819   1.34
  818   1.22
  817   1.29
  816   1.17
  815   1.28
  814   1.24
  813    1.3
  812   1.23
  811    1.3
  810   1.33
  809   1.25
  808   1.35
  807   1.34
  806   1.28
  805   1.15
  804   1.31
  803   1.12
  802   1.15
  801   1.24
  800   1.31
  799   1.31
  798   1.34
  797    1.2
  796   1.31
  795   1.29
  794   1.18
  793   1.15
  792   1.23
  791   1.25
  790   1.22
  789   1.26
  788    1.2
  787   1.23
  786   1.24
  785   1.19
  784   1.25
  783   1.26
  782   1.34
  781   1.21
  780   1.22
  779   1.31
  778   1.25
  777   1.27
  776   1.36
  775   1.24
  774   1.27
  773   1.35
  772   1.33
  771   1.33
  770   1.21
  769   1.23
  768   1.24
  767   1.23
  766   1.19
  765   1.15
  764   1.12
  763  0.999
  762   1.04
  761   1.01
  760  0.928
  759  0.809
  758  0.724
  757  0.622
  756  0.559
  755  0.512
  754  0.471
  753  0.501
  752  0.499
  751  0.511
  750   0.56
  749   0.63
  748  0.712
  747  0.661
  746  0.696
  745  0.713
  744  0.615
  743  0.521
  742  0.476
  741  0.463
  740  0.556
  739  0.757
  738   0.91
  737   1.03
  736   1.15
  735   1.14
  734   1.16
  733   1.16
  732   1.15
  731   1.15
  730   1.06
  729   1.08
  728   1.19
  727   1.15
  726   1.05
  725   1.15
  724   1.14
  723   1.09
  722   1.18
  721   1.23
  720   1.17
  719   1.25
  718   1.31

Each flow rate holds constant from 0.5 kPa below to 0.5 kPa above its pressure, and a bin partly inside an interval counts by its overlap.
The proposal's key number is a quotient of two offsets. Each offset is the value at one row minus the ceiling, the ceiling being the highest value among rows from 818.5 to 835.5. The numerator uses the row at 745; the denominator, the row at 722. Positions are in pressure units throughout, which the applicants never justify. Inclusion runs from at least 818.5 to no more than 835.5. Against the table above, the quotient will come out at 3.2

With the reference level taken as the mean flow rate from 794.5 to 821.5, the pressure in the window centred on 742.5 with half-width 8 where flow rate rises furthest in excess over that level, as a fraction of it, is 736 kPa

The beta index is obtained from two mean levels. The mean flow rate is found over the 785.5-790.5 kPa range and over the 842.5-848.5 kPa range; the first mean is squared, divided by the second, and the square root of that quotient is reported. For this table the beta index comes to 1.15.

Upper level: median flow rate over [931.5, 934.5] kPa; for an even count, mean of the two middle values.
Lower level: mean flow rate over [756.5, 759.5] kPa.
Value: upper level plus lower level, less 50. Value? -48.3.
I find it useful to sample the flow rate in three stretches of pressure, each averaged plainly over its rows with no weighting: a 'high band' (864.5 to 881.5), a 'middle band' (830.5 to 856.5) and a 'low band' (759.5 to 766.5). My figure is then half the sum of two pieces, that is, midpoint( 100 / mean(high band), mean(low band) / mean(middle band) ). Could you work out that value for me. 42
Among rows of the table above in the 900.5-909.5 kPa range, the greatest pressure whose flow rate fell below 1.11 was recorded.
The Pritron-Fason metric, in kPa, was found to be 909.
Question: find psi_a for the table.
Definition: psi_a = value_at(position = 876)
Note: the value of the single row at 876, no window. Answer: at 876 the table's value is 1.2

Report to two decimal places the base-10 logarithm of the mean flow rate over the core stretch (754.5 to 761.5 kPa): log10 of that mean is -0.13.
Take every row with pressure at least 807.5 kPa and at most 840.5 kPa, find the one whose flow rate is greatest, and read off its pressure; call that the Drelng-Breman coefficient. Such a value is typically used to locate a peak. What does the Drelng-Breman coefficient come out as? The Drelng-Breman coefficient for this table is 820 kPa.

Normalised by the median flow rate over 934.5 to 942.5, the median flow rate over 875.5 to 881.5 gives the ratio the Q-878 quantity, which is 1.29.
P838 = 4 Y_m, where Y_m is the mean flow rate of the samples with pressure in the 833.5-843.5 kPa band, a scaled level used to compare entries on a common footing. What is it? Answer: 4.76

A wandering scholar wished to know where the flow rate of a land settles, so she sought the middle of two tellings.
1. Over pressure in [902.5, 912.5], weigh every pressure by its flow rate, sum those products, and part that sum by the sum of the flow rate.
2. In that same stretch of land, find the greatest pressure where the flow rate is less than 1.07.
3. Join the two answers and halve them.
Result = 909.8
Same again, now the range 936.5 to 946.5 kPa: 943.8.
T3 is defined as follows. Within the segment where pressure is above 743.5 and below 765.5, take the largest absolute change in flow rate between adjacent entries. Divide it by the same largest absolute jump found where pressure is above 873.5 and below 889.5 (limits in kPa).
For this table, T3 0.83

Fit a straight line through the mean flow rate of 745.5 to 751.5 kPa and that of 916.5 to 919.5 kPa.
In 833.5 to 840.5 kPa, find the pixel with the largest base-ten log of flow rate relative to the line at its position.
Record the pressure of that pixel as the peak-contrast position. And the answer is 834 kPa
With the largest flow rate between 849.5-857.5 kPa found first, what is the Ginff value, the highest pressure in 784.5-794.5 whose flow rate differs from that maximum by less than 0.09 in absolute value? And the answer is 794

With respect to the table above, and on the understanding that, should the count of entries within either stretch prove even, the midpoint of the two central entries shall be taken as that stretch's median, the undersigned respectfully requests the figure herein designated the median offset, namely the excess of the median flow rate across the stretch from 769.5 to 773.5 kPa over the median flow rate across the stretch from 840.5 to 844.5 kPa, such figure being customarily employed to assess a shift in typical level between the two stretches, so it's 0.23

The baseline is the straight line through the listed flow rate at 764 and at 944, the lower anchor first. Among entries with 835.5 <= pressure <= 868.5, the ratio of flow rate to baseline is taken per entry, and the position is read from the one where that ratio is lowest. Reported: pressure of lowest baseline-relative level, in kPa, 859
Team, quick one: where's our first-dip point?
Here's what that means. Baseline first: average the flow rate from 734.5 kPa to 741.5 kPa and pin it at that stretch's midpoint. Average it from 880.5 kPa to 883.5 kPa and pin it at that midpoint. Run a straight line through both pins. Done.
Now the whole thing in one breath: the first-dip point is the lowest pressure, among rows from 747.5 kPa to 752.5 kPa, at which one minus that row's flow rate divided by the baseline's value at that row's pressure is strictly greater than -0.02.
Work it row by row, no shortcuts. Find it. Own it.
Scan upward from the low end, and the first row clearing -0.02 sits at 748 kPa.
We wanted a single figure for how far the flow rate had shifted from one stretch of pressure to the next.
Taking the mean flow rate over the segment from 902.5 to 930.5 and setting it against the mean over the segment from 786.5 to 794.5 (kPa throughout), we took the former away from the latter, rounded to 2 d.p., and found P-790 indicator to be 0.25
